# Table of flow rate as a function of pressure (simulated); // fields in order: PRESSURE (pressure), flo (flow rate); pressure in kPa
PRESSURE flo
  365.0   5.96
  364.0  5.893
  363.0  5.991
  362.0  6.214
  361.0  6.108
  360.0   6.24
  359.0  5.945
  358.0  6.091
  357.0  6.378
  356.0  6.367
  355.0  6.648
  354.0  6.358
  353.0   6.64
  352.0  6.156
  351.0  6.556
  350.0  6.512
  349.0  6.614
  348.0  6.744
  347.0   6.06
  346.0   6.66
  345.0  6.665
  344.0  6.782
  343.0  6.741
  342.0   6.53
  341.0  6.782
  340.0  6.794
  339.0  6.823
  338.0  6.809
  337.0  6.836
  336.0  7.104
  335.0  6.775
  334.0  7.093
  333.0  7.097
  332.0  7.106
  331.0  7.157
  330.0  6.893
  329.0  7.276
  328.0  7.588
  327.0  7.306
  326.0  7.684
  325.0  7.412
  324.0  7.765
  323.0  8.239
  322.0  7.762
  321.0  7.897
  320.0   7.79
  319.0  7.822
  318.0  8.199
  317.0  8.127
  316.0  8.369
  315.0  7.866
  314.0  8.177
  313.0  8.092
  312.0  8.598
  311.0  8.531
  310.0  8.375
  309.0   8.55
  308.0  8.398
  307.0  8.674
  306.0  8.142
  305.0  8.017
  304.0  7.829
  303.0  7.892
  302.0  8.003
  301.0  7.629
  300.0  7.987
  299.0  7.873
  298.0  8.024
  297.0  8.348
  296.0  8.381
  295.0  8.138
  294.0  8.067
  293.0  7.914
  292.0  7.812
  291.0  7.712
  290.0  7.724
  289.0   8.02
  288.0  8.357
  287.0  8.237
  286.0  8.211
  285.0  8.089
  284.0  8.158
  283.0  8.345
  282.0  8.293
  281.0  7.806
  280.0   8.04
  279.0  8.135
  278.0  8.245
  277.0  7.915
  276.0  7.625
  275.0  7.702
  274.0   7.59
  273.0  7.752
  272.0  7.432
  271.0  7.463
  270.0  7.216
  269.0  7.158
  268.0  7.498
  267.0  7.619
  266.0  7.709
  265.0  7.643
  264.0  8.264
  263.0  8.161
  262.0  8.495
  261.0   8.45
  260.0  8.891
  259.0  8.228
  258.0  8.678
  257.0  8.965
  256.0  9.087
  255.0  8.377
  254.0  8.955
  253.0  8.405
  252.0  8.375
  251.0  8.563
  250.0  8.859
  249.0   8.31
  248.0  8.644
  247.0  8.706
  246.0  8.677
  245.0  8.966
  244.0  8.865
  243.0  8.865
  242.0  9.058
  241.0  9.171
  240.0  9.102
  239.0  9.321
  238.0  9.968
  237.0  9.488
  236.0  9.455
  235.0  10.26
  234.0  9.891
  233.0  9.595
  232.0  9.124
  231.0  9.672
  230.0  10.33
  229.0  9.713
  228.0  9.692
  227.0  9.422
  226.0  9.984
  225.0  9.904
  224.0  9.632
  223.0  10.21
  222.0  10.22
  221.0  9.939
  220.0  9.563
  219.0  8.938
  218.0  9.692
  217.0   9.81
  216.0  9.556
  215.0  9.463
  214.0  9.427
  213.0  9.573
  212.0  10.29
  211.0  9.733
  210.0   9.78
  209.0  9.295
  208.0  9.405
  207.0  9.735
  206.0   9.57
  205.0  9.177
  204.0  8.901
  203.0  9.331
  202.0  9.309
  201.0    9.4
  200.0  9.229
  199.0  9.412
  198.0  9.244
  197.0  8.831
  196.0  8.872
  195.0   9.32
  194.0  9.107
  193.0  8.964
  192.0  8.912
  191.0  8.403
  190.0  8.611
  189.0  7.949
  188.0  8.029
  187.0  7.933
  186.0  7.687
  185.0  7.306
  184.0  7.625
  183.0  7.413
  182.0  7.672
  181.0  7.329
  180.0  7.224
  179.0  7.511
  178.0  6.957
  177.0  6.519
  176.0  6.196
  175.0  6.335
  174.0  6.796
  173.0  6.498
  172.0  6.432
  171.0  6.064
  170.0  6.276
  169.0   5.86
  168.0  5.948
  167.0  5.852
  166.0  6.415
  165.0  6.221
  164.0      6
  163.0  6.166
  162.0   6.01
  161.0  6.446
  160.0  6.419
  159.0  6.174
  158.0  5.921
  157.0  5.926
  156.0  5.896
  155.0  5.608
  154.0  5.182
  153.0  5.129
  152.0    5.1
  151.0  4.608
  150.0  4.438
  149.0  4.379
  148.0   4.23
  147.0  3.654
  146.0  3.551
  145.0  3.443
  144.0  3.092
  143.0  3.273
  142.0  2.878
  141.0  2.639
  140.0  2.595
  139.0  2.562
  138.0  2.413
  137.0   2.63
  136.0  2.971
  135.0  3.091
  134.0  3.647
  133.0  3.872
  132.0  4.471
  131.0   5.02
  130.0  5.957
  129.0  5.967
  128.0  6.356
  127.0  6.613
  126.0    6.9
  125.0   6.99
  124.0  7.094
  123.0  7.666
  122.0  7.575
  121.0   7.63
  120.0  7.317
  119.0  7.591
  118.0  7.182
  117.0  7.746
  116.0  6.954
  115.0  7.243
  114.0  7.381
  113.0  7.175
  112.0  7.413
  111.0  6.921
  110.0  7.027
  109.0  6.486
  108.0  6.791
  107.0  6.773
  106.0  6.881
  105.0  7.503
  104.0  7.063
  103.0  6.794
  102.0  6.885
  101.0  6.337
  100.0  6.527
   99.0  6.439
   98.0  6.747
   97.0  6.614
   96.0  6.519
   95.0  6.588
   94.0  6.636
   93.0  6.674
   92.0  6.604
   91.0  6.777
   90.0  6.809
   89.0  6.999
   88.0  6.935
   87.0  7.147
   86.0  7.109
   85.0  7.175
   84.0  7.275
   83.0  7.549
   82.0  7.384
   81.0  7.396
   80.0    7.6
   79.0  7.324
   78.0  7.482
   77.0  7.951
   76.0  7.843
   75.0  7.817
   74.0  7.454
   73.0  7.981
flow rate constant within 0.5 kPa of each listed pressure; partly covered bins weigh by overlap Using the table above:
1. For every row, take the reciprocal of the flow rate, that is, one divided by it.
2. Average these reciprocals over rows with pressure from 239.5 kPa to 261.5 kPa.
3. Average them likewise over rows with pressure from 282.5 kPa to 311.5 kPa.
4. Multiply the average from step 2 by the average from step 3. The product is 0.014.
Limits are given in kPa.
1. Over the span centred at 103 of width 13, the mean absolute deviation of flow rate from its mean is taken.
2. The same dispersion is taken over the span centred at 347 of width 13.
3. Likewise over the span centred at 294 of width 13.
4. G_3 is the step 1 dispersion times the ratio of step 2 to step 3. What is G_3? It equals 0.19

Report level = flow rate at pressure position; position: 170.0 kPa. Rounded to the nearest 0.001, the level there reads 6.276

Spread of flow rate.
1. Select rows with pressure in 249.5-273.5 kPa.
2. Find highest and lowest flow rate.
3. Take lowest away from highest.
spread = 1.9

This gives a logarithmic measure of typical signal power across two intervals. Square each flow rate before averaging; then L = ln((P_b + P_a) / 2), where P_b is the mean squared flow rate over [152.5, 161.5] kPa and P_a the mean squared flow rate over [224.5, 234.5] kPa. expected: 4.17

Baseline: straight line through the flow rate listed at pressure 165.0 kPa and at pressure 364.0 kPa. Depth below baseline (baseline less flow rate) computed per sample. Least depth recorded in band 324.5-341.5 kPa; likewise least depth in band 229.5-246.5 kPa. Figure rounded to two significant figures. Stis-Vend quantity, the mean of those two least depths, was -3.0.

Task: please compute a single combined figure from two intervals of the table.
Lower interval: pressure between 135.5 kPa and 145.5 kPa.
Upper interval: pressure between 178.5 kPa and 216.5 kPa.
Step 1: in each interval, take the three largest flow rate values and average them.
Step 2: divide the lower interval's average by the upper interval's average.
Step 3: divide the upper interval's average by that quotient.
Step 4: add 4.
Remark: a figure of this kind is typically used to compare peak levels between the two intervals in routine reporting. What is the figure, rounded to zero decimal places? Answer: 34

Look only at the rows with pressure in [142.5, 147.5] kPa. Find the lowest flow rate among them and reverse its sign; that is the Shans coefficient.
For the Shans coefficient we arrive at -3.1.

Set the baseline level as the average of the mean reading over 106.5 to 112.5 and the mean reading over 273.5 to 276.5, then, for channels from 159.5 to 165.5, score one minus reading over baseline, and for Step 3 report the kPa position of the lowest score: 161.0 kPa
